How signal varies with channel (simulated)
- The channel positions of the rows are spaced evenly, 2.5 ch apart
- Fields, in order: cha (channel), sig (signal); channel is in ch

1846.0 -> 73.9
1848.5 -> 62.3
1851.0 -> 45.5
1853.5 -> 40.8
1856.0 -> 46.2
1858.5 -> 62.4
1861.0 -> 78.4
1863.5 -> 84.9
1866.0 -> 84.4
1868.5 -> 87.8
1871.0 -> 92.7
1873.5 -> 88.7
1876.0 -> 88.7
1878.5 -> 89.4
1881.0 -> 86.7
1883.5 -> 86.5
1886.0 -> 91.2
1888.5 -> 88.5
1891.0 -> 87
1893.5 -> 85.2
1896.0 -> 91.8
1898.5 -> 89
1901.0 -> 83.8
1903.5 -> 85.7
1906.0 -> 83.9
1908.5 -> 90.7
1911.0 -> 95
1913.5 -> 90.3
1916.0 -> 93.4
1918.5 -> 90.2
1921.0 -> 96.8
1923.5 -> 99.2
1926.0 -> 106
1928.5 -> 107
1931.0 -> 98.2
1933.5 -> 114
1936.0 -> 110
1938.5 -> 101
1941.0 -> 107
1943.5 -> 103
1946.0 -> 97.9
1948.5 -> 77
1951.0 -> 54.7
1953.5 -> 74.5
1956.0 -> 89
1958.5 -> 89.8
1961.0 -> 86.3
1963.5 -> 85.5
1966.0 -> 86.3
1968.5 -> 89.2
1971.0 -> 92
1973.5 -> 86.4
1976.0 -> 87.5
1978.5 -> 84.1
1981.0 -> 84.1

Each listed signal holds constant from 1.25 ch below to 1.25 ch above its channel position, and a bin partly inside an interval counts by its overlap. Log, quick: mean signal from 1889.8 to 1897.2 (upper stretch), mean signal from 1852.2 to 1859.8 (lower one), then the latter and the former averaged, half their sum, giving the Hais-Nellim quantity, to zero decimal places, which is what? 69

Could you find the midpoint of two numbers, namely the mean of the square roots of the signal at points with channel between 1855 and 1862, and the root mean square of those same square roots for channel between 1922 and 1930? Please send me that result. 9.03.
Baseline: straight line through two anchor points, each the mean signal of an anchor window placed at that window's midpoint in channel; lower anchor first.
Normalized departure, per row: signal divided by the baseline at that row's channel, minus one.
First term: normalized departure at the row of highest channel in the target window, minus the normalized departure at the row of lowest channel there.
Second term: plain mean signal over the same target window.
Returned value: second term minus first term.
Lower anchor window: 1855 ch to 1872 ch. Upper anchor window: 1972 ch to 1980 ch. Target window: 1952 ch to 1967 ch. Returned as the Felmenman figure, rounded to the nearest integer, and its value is 85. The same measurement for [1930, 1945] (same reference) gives 105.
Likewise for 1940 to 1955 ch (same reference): 86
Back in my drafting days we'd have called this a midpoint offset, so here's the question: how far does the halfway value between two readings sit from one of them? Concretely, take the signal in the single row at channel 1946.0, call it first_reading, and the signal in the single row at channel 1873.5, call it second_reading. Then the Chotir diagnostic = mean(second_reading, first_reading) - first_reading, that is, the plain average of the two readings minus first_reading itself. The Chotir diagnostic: -5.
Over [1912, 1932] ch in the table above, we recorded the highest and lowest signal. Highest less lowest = 17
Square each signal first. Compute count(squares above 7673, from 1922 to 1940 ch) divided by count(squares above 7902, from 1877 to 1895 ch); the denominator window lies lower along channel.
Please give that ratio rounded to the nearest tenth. 3.5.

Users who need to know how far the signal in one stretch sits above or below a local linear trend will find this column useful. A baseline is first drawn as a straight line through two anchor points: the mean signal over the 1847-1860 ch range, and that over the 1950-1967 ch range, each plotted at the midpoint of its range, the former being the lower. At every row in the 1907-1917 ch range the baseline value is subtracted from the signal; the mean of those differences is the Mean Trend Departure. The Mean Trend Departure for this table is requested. 24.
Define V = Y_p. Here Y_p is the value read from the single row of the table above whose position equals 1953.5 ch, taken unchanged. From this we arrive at 74.5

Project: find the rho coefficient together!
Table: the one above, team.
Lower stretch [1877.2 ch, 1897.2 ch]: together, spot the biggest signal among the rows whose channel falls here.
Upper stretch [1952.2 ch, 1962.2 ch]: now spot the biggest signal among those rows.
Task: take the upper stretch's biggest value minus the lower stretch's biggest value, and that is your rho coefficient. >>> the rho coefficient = -2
